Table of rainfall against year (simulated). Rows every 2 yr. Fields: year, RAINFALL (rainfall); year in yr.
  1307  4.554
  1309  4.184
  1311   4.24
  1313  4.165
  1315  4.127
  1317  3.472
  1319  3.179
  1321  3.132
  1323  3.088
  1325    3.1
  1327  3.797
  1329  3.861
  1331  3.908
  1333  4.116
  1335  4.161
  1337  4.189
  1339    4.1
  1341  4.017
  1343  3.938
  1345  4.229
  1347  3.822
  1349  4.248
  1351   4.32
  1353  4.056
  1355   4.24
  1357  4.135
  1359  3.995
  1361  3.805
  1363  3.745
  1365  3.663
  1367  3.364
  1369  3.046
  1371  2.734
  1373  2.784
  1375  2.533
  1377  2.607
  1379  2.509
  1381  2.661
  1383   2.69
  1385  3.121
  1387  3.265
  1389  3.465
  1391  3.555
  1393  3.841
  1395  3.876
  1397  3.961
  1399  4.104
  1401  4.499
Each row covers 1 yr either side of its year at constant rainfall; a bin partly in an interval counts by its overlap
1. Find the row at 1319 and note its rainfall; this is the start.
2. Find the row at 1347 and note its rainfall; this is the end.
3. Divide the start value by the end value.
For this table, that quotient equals 0.83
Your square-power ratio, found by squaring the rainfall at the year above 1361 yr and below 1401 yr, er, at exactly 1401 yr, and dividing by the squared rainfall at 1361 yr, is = 1.40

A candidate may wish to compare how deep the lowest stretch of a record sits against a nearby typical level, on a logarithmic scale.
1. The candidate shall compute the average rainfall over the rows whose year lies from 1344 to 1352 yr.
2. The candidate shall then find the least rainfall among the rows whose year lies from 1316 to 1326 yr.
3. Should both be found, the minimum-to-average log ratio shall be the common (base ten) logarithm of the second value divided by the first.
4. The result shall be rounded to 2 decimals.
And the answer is -0.13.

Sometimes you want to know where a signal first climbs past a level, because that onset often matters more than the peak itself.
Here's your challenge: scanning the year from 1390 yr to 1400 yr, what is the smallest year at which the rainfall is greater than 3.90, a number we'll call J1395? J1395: 1397 yr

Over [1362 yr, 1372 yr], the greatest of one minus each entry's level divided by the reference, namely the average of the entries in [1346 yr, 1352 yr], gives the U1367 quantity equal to 0.34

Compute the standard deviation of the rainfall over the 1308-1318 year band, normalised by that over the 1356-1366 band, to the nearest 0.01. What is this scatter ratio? 1.65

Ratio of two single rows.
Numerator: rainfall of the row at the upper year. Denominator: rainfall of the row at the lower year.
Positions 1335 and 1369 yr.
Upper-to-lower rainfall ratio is 0.73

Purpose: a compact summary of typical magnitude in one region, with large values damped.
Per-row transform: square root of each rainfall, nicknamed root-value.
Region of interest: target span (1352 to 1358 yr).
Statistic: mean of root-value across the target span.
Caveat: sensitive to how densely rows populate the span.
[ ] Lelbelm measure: 2.04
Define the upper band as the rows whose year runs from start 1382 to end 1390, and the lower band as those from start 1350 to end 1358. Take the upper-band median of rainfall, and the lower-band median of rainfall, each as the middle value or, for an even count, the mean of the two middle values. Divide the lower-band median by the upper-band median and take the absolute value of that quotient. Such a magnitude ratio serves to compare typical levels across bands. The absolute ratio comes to 1.31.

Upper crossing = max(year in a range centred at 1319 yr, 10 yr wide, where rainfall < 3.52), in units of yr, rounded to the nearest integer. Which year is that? 1323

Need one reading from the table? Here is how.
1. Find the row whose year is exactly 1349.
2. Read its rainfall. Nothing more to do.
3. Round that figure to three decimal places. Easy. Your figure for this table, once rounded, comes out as 4.248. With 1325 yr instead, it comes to 3.100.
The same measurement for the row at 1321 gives 3.132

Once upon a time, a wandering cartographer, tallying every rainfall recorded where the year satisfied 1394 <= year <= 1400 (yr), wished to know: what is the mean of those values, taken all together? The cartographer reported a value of 3.98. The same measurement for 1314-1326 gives 3.35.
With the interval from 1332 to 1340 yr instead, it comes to 4.14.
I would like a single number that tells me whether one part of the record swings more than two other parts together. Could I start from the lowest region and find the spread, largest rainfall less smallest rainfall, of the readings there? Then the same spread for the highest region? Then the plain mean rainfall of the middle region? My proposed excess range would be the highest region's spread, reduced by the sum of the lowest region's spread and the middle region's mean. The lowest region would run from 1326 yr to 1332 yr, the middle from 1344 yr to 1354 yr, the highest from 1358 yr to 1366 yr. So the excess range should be -3.9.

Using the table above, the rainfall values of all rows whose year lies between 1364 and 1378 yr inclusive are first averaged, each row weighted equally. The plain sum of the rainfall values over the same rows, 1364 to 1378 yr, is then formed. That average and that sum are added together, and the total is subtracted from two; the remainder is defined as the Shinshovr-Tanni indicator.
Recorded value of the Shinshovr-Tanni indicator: -22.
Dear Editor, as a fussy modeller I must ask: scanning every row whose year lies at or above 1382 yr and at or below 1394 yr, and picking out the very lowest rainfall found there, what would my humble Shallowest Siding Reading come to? 2.69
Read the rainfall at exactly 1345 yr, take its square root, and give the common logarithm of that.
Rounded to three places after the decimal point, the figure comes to 0.313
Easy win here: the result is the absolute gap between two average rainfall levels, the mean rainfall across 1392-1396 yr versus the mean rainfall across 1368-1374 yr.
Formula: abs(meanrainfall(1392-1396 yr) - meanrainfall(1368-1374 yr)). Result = 1.0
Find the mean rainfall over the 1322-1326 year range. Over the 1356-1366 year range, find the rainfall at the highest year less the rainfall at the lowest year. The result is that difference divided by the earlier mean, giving -0.15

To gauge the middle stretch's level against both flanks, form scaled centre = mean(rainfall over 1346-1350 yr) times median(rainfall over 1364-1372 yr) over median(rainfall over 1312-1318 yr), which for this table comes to 3.13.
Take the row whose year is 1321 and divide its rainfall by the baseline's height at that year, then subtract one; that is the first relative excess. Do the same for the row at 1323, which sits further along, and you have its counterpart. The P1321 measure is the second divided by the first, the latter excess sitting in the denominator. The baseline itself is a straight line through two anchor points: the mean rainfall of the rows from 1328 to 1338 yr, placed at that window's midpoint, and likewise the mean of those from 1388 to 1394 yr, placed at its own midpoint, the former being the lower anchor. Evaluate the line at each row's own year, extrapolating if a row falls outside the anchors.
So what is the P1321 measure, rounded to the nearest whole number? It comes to 1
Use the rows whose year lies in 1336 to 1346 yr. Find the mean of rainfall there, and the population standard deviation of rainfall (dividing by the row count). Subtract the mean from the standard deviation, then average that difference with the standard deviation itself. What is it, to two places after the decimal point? -1.94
